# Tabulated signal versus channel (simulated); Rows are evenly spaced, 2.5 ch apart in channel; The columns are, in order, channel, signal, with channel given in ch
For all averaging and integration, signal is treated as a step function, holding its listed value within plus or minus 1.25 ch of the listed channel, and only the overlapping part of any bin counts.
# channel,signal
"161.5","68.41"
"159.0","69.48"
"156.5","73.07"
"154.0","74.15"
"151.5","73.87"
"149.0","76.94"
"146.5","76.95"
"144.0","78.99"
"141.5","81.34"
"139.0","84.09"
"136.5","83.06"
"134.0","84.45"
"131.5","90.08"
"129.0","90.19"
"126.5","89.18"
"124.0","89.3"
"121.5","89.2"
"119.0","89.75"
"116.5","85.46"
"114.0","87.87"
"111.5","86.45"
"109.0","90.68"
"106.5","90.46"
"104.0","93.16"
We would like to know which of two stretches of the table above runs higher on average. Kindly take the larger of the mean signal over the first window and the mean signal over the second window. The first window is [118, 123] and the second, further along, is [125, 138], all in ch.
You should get 89.5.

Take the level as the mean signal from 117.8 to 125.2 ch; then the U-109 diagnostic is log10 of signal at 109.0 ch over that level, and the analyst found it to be 0.01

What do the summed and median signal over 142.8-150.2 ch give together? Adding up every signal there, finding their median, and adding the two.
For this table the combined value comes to 310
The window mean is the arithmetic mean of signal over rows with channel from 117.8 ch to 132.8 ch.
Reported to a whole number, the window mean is 90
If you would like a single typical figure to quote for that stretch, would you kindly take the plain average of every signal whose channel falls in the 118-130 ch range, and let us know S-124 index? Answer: 89.5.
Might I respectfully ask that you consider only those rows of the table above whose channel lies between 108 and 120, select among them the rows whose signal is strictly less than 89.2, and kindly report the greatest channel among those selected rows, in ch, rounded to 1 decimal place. 116.5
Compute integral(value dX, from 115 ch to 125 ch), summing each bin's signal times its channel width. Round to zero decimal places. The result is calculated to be 884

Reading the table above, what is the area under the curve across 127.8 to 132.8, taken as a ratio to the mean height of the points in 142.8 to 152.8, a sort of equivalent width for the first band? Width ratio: 5.9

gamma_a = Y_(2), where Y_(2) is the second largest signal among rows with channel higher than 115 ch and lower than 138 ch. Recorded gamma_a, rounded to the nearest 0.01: 90.08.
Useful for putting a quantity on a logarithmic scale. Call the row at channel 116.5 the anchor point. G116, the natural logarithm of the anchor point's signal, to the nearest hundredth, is 4.45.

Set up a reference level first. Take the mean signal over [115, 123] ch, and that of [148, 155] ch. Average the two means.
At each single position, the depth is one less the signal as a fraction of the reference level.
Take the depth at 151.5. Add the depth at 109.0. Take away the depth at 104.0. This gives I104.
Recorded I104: 0.12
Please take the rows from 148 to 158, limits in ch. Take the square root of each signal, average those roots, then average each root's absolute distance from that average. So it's 0.070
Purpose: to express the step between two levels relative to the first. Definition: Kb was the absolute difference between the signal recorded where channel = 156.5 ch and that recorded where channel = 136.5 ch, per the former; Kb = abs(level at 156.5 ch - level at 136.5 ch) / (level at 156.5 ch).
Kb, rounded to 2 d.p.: 0.14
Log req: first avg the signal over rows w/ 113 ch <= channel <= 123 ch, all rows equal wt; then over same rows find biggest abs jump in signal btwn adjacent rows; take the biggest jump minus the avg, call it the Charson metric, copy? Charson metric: -83.8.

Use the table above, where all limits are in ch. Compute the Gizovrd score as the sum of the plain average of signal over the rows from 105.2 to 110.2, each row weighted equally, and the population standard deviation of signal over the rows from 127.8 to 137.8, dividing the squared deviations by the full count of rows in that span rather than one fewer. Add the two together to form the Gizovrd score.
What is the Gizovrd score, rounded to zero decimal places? 94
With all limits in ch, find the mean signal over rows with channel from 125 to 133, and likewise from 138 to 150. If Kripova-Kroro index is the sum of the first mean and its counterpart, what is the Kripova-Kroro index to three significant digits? 169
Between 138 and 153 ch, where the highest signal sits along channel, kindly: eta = 139.0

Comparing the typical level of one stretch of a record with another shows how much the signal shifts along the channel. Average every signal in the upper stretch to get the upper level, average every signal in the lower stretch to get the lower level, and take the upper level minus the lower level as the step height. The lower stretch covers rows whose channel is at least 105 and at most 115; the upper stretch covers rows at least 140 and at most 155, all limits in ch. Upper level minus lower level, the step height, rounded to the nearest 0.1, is -11.8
